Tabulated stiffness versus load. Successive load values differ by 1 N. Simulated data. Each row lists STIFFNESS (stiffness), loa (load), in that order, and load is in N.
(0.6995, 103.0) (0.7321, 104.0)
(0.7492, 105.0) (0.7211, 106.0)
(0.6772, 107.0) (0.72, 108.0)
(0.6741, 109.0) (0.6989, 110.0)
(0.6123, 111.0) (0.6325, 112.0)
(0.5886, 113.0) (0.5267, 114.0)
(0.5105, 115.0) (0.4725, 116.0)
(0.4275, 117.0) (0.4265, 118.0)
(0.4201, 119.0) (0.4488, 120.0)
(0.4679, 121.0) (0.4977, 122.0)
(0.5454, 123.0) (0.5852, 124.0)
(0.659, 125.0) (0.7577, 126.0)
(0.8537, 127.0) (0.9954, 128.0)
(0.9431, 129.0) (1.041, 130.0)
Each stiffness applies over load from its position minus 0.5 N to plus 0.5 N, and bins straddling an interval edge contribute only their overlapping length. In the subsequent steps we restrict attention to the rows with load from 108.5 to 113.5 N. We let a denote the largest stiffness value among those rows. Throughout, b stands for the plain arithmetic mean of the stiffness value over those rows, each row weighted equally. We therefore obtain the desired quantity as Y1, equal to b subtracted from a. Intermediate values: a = 0.6989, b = 0.641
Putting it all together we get 0.058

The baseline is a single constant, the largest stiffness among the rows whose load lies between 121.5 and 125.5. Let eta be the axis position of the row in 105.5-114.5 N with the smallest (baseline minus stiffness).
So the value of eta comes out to 106.0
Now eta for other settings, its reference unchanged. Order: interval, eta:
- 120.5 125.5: 125.0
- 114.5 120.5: 115.0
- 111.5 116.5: 112.0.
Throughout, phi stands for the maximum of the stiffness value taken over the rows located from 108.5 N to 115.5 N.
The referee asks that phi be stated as 0.6989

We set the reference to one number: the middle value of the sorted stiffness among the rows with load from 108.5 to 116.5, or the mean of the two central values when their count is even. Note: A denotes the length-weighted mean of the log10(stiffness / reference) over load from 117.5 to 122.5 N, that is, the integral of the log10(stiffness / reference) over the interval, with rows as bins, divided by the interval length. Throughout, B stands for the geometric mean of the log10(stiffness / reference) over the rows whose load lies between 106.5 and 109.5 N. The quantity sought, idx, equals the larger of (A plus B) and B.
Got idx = 0.0592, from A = -0.12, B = 0.059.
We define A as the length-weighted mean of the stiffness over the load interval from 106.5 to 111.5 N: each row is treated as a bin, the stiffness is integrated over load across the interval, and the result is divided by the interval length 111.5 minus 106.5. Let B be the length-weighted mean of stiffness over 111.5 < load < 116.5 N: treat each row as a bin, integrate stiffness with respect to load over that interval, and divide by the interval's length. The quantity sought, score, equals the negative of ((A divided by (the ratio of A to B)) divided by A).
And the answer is -0.81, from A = 0.68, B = 0.55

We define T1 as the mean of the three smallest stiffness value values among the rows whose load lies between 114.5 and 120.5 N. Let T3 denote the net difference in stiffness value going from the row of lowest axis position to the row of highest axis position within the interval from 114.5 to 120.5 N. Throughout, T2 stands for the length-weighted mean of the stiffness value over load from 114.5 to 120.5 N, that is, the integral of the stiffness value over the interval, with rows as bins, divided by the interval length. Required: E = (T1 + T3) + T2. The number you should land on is 0.81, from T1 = 0.42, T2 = 0.45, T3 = -0.06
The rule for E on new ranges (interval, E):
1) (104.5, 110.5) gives 1.34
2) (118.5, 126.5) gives 1.33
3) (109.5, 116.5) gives 0.85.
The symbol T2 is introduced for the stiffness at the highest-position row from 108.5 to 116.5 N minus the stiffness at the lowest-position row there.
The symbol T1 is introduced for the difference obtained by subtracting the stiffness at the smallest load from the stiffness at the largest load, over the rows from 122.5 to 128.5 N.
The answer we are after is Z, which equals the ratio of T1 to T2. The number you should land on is -2.23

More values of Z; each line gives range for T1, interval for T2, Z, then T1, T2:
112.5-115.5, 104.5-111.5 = 0.57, -0.08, -0.14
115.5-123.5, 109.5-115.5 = -0.39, 0.07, -0.19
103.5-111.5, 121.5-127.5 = -0.34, -0.12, 0.36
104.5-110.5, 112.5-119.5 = 0.30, -0.05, -0.17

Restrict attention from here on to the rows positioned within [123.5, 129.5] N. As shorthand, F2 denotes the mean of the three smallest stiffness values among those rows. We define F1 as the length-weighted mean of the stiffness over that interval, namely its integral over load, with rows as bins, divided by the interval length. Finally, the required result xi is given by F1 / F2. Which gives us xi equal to 1.20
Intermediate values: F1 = 0.80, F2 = 0.67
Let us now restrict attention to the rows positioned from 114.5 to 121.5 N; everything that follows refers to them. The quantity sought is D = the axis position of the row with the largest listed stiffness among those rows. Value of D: 115.0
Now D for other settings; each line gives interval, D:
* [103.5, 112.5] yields 105.0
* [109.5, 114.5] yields 110.0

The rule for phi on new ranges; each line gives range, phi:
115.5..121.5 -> 0.4725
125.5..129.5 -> 0.9954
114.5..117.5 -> 0.5105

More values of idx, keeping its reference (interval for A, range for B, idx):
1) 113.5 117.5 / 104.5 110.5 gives 0.0686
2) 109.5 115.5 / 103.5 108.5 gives 0.0770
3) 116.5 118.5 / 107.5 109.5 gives 0.0629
